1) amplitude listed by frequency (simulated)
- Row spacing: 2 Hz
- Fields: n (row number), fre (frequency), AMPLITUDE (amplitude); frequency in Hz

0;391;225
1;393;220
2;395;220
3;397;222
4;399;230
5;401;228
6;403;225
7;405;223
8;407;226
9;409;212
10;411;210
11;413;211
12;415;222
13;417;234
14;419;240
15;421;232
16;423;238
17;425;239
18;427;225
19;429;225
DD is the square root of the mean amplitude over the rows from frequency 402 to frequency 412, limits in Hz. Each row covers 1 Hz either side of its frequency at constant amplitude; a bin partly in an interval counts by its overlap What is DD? 14.8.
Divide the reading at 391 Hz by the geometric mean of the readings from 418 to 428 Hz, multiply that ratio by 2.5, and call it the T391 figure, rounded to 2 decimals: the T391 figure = 2.40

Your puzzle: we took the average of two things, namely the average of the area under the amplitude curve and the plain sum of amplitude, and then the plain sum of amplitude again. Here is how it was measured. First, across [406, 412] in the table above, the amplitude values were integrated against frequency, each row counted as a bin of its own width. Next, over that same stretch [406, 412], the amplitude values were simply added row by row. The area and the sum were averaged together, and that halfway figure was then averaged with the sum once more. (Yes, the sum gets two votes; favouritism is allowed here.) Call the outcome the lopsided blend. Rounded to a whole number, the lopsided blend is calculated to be 810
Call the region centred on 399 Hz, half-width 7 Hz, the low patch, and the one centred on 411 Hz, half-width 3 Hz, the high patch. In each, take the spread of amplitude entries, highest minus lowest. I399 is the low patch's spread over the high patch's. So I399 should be 5.0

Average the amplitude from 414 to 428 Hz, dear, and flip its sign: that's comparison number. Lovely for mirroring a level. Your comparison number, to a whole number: -233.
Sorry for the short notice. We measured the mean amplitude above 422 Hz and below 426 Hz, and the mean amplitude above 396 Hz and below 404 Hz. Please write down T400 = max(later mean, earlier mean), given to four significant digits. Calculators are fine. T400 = 238.5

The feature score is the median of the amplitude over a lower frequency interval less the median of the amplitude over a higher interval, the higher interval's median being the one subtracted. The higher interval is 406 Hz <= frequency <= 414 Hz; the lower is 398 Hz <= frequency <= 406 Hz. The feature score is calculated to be 15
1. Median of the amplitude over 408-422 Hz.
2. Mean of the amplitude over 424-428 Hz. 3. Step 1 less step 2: -10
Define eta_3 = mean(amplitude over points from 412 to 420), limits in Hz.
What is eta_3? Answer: 227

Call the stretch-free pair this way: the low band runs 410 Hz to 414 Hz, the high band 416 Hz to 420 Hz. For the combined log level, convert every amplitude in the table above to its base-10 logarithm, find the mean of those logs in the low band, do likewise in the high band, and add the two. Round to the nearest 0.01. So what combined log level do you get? 4.70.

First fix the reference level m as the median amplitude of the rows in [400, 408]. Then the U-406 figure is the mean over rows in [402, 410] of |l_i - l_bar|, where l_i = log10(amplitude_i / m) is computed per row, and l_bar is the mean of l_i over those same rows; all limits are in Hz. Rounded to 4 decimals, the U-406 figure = 0.0094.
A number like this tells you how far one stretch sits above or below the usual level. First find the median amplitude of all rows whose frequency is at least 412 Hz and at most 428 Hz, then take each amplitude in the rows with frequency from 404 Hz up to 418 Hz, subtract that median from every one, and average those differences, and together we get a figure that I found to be -13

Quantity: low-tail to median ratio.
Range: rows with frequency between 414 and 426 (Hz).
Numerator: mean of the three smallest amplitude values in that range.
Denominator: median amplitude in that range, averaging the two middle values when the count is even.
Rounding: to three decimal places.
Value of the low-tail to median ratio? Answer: 0.972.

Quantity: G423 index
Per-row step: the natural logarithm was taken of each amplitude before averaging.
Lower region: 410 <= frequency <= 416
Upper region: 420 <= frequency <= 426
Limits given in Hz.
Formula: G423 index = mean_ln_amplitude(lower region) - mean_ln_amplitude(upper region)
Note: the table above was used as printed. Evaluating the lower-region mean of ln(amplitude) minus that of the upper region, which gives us -0.10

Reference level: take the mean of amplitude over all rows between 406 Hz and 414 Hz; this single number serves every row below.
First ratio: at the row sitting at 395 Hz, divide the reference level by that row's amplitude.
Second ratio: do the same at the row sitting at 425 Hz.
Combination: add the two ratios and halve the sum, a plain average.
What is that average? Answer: 0.937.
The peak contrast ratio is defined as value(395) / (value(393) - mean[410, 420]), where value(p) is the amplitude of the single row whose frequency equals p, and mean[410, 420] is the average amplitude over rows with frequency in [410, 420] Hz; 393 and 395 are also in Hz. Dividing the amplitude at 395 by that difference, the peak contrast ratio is -65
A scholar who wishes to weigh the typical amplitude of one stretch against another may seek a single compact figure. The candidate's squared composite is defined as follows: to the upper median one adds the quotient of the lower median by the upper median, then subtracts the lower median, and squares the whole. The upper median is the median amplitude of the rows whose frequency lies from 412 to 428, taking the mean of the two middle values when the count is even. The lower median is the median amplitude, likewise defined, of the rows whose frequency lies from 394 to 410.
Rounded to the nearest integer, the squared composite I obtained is 99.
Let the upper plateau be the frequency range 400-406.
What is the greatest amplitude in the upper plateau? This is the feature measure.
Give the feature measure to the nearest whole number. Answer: 228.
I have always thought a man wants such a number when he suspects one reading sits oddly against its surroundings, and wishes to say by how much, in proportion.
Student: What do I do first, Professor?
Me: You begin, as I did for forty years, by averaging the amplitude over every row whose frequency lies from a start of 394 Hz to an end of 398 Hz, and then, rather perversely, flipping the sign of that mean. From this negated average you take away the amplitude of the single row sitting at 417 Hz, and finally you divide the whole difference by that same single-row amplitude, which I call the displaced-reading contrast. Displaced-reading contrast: -1.94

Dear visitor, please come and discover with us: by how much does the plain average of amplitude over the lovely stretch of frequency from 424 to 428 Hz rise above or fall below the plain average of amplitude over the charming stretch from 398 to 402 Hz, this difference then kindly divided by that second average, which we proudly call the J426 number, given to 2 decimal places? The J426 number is 0.01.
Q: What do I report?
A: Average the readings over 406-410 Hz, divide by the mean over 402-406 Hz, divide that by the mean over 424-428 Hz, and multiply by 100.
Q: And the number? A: 0.42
